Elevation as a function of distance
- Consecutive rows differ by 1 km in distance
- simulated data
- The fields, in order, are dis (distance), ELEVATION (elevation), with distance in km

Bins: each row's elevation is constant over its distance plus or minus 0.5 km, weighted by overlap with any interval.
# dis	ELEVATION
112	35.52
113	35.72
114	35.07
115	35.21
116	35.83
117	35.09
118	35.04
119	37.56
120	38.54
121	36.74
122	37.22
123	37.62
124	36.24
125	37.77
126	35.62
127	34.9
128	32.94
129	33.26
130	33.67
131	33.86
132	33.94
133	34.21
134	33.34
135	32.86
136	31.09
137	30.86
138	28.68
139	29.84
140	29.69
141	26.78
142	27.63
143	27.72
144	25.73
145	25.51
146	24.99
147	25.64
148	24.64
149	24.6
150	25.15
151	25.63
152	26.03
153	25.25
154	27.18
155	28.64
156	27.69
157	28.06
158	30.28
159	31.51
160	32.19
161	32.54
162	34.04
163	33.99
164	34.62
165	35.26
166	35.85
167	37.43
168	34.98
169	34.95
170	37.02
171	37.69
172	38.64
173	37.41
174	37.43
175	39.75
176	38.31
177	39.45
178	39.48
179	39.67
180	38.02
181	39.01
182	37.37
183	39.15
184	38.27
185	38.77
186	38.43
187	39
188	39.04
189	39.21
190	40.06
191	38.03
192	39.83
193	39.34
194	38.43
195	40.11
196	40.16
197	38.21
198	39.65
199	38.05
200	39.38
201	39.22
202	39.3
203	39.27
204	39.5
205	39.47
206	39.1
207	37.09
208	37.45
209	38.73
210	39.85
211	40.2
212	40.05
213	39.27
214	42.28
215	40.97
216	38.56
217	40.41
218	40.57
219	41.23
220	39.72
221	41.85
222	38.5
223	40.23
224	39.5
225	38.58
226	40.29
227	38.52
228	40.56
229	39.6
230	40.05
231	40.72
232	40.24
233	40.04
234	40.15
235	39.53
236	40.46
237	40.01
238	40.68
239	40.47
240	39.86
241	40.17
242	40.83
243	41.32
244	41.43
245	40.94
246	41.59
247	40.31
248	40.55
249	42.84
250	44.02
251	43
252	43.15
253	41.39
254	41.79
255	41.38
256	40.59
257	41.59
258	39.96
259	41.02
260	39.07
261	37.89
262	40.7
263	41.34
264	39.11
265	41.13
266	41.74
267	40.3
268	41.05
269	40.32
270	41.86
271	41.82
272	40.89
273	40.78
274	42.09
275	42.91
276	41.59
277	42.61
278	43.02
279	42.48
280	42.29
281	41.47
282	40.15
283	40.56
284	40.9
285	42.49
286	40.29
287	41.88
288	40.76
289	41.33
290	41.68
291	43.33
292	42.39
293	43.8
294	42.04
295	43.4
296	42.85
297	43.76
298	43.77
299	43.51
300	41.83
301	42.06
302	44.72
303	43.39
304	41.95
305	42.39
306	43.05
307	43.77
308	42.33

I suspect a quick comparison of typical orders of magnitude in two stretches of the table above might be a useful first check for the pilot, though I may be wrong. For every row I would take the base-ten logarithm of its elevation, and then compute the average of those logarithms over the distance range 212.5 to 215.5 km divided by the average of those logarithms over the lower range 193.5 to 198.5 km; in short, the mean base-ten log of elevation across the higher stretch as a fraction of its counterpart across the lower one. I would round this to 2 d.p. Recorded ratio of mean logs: 1.01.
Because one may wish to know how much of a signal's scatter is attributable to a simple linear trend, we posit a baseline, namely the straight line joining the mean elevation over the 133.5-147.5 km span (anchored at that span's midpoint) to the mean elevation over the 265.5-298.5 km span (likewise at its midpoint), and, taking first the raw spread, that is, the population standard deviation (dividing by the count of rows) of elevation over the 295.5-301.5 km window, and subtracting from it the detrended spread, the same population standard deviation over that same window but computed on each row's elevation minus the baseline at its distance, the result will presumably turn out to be -0.11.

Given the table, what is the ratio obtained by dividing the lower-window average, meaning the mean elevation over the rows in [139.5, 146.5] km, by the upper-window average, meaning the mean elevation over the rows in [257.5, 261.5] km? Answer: 0.68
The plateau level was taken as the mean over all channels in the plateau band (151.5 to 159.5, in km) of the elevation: 28.1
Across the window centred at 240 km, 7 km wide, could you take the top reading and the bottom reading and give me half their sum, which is 41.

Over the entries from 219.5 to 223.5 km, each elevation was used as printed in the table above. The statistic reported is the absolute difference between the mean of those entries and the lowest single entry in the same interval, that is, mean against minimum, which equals 1.6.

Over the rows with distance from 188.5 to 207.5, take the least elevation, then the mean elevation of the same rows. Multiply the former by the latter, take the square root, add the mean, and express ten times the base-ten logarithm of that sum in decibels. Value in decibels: 18.88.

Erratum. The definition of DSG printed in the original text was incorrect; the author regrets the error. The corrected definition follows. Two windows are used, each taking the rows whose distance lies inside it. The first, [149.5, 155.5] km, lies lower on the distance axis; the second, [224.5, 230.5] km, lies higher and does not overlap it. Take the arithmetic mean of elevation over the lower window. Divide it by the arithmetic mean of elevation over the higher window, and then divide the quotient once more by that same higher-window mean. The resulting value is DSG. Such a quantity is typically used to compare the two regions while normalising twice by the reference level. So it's 0.017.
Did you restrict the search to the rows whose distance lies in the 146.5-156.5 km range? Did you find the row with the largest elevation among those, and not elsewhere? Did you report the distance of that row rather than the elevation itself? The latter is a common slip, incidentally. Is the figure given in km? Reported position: 155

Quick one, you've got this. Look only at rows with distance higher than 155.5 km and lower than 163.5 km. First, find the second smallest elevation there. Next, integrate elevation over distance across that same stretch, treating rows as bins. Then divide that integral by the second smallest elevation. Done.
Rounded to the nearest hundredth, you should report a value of 8.92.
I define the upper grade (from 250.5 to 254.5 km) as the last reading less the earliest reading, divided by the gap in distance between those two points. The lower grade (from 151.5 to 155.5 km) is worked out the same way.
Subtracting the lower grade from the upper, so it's -1.3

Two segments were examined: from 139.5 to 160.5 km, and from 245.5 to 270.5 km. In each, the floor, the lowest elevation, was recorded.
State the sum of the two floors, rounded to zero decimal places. 62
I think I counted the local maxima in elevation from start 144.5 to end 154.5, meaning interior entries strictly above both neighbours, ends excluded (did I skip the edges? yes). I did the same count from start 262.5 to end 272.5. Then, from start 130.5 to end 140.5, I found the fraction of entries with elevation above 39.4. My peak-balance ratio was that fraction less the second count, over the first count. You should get -1.5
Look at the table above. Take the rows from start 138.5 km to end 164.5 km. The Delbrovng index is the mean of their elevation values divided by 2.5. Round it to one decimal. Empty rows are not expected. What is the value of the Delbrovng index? 11.3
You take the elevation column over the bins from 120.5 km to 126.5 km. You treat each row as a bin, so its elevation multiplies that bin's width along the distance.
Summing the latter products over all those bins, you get 221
